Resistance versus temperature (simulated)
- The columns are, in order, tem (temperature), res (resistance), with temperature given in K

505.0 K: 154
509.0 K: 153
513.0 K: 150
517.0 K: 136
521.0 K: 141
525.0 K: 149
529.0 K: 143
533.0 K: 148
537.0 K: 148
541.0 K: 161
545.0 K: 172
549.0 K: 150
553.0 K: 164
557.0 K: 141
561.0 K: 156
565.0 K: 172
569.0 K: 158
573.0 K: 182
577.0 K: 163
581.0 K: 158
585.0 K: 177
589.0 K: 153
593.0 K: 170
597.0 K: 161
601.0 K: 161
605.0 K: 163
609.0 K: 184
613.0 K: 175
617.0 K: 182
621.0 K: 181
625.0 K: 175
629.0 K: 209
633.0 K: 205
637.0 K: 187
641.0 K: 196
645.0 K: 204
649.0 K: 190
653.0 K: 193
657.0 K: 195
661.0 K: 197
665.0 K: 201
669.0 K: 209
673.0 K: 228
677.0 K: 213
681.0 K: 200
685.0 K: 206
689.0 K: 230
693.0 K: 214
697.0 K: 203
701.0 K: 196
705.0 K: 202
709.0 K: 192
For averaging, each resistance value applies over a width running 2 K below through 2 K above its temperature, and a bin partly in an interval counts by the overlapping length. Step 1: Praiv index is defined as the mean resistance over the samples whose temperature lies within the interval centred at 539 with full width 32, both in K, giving 154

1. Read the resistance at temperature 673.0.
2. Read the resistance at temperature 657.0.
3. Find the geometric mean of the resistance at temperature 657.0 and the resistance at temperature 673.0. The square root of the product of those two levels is 211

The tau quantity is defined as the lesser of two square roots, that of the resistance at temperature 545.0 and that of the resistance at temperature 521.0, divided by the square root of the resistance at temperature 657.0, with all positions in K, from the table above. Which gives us 0.85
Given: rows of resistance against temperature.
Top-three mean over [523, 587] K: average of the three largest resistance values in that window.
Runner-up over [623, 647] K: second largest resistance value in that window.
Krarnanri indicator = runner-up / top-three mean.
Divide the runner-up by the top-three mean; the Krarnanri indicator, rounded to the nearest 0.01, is 1.16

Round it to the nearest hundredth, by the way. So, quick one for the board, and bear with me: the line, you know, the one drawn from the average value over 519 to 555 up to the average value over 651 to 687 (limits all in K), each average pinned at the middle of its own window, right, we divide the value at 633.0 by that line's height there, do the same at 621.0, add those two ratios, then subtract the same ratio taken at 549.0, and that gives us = 1.10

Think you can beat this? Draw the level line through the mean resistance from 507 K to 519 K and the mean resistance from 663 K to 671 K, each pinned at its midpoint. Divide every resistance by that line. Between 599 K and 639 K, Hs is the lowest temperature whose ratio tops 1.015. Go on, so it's 629.0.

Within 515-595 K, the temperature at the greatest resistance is 573.0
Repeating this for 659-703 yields 689.0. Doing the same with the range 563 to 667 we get 629.0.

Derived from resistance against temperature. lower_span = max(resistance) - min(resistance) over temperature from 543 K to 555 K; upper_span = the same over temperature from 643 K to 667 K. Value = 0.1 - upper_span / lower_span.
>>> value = -0.54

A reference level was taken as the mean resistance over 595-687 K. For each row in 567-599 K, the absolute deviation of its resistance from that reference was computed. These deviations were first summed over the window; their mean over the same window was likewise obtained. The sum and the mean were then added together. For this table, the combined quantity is 240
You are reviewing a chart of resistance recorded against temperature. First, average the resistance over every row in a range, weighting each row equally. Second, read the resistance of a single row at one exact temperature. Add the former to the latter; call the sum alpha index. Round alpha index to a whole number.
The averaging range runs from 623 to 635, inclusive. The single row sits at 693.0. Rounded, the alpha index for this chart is 410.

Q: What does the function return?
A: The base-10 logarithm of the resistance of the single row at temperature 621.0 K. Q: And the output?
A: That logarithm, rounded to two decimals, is 2.26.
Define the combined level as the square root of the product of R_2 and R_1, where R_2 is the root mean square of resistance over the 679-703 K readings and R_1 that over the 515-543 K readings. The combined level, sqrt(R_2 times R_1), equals 175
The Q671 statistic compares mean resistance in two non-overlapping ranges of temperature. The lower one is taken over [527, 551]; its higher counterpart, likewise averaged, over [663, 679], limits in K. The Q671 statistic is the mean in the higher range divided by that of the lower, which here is 1.38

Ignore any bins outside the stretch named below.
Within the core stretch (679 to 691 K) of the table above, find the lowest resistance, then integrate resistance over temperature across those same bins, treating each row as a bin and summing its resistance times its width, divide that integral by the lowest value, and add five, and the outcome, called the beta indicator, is 17.7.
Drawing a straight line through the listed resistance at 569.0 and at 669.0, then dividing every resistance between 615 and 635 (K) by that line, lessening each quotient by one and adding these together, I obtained 0.1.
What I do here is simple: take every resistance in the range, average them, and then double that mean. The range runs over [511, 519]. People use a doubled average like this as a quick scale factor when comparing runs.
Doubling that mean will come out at 286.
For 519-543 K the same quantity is 297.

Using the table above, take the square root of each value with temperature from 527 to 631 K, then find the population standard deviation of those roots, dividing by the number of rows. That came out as 0.58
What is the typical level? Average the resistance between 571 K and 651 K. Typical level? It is 179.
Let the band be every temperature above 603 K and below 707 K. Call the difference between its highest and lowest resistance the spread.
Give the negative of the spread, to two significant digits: -67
